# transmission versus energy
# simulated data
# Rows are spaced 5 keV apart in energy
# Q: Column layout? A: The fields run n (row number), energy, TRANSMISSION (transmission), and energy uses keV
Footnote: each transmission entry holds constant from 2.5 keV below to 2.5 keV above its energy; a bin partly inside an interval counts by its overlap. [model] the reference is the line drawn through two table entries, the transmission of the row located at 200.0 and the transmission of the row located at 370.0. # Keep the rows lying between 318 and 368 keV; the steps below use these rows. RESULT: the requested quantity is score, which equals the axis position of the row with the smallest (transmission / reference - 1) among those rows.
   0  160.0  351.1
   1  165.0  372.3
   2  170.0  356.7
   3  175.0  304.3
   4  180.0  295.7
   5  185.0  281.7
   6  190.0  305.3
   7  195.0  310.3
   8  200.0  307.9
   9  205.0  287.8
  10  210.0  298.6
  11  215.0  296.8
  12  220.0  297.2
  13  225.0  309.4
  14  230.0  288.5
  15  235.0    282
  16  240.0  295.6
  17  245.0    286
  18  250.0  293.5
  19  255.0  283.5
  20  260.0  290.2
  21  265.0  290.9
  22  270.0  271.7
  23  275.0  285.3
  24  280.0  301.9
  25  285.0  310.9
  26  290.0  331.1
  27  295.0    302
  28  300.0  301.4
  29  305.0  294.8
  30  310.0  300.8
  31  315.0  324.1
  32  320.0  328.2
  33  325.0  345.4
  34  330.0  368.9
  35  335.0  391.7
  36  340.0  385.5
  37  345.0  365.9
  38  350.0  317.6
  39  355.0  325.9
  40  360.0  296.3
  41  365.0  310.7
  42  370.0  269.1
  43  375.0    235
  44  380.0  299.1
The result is 360.0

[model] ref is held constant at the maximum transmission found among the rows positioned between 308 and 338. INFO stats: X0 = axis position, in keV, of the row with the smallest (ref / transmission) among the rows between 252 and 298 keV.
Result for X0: 290.0 keV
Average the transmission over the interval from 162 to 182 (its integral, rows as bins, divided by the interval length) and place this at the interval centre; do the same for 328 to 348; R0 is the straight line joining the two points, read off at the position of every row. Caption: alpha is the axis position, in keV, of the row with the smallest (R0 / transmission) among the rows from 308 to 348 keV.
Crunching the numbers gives 335.0 keV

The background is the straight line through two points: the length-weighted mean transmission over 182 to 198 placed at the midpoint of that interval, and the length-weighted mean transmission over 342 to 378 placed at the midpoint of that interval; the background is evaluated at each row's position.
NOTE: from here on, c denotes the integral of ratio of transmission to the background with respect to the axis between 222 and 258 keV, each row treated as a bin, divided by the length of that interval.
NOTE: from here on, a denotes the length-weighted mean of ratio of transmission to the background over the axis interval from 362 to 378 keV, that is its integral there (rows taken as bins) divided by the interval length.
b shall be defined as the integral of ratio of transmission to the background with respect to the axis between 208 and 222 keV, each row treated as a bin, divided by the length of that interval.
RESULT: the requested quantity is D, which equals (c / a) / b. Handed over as 1.09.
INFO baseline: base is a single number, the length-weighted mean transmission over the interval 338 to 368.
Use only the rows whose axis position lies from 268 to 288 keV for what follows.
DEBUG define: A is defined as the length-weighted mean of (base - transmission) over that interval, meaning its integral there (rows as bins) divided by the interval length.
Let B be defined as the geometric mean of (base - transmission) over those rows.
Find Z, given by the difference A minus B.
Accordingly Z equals 1.5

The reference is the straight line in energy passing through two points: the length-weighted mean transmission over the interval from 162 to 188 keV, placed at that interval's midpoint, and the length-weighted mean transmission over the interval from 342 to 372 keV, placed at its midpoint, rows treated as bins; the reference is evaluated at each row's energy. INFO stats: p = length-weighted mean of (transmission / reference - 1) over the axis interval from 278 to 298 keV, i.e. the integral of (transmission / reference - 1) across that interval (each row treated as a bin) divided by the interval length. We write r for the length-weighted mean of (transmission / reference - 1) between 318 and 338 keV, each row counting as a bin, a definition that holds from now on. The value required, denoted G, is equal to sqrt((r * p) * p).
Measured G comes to 0.008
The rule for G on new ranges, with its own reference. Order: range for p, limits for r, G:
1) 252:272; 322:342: 0.045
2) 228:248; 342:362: 0.020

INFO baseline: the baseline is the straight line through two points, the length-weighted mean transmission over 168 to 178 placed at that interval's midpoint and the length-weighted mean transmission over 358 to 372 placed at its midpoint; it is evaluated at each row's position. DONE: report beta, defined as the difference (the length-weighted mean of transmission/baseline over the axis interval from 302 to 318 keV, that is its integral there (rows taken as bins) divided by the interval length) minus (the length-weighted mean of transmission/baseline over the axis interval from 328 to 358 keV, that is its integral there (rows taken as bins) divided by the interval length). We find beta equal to -0.2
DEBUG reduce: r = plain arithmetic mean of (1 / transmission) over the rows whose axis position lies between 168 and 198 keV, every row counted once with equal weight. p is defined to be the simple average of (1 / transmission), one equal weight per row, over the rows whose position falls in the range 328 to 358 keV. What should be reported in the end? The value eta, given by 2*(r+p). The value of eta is 0.0121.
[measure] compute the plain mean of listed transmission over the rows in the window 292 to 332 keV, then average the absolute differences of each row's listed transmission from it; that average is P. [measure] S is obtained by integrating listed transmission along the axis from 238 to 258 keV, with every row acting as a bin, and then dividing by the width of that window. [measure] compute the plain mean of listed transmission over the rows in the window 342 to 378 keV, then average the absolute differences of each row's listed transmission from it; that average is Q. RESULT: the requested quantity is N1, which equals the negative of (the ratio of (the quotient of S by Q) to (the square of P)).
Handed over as -0.02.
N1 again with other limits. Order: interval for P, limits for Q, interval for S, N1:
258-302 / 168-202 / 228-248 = -0.13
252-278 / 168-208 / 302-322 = -0.77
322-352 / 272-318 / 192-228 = -0.07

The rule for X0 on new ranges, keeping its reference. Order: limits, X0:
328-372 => 335.0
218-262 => 225.0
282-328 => 325.0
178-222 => 195.0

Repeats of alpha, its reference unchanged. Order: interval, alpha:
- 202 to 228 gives 225.0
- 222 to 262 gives 225.0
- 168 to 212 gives 170.0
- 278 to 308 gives 290.0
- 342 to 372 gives 345.0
